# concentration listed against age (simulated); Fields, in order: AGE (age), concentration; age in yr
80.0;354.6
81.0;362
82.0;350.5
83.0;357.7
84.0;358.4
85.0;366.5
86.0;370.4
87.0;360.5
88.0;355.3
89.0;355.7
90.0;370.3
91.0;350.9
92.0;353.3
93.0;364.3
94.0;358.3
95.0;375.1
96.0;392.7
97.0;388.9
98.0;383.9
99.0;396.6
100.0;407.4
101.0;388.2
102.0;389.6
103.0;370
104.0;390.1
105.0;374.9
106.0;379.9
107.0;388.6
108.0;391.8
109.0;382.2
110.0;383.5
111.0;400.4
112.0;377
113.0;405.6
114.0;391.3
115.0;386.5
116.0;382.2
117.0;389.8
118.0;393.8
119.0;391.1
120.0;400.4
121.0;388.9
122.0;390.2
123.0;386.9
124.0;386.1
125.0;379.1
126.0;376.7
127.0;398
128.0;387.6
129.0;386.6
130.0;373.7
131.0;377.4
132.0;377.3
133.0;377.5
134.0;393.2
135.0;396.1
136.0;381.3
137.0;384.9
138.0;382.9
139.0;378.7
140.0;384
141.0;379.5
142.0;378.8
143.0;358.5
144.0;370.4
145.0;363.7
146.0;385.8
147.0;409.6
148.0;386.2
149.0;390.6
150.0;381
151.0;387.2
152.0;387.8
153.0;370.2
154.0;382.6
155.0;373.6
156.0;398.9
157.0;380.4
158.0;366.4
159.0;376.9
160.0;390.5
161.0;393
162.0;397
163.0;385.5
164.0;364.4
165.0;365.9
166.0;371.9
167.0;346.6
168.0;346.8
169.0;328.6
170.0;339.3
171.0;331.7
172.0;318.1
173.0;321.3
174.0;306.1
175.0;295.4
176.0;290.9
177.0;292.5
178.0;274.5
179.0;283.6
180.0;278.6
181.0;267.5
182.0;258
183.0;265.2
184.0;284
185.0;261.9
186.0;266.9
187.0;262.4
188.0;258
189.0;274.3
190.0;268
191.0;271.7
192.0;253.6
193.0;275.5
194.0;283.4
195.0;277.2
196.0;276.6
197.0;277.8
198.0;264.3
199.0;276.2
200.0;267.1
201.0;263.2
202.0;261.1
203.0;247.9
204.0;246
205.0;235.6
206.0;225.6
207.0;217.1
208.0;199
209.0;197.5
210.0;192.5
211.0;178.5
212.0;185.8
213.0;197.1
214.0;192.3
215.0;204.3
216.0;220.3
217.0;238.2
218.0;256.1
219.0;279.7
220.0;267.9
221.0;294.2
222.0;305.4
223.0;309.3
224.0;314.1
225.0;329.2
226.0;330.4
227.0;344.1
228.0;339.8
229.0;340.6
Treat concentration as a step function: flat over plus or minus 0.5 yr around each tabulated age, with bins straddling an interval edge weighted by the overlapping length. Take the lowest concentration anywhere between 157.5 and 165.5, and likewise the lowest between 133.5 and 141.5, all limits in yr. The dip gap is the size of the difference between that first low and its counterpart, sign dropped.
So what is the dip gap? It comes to 14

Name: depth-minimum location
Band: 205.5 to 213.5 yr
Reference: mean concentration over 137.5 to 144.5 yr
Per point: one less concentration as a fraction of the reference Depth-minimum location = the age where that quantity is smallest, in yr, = 206.0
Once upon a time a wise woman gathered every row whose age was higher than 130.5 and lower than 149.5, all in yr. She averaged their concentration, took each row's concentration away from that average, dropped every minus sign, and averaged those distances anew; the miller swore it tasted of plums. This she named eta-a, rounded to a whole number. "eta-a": 8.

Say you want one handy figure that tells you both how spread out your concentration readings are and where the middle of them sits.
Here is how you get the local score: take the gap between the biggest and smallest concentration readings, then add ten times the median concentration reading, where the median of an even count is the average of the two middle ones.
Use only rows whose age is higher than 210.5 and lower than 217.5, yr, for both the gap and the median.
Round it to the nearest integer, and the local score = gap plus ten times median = 2031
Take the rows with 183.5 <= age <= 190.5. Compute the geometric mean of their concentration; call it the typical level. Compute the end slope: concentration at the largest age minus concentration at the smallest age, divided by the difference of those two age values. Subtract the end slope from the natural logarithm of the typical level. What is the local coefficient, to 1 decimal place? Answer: 8.3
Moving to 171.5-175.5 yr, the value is 13.3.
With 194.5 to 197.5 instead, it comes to 5.3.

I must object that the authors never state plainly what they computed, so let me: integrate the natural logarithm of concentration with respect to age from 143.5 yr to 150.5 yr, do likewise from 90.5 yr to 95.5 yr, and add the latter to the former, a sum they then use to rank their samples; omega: 71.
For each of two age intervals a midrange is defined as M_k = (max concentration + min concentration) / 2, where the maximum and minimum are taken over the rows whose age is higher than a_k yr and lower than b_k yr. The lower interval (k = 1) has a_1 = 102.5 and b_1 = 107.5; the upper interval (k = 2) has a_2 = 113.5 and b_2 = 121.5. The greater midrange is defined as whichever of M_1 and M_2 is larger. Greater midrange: 391.3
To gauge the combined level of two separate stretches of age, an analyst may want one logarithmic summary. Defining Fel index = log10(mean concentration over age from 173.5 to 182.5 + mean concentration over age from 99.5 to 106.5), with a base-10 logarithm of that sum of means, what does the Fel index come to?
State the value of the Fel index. 2.83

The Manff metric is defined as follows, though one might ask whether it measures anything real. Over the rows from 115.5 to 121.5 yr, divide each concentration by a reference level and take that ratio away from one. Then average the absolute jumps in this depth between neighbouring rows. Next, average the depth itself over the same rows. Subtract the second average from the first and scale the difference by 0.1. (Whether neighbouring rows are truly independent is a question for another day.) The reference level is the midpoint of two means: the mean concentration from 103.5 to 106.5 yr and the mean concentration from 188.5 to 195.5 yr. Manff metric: 0.022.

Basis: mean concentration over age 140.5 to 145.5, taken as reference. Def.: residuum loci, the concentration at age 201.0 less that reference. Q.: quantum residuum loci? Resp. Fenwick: -107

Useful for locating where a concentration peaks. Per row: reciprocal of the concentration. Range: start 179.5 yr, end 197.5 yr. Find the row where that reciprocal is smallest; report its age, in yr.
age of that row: 184.0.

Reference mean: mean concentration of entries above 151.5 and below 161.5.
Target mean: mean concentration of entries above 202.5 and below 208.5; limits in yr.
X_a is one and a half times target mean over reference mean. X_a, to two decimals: 0.90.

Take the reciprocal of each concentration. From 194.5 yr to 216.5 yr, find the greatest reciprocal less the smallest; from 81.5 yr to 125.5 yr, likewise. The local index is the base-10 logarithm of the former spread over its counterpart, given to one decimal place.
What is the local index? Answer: 0.7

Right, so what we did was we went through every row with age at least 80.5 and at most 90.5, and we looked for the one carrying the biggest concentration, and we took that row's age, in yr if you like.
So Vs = 86.0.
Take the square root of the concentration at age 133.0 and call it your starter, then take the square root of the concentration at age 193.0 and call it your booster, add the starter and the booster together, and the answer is 36.0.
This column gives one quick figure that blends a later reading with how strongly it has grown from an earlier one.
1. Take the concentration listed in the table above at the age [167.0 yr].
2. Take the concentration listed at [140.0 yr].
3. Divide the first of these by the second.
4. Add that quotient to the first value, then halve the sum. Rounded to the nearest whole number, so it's 174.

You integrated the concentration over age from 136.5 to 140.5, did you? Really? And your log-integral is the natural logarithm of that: 7.33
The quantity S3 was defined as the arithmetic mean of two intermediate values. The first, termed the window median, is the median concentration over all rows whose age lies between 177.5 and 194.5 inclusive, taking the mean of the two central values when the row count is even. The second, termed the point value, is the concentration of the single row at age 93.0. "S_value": 316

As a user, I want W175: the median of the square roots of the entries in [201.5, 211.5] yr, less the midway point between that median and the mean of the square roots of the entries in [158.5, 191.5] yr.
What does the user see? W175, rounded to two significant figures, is -1.4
